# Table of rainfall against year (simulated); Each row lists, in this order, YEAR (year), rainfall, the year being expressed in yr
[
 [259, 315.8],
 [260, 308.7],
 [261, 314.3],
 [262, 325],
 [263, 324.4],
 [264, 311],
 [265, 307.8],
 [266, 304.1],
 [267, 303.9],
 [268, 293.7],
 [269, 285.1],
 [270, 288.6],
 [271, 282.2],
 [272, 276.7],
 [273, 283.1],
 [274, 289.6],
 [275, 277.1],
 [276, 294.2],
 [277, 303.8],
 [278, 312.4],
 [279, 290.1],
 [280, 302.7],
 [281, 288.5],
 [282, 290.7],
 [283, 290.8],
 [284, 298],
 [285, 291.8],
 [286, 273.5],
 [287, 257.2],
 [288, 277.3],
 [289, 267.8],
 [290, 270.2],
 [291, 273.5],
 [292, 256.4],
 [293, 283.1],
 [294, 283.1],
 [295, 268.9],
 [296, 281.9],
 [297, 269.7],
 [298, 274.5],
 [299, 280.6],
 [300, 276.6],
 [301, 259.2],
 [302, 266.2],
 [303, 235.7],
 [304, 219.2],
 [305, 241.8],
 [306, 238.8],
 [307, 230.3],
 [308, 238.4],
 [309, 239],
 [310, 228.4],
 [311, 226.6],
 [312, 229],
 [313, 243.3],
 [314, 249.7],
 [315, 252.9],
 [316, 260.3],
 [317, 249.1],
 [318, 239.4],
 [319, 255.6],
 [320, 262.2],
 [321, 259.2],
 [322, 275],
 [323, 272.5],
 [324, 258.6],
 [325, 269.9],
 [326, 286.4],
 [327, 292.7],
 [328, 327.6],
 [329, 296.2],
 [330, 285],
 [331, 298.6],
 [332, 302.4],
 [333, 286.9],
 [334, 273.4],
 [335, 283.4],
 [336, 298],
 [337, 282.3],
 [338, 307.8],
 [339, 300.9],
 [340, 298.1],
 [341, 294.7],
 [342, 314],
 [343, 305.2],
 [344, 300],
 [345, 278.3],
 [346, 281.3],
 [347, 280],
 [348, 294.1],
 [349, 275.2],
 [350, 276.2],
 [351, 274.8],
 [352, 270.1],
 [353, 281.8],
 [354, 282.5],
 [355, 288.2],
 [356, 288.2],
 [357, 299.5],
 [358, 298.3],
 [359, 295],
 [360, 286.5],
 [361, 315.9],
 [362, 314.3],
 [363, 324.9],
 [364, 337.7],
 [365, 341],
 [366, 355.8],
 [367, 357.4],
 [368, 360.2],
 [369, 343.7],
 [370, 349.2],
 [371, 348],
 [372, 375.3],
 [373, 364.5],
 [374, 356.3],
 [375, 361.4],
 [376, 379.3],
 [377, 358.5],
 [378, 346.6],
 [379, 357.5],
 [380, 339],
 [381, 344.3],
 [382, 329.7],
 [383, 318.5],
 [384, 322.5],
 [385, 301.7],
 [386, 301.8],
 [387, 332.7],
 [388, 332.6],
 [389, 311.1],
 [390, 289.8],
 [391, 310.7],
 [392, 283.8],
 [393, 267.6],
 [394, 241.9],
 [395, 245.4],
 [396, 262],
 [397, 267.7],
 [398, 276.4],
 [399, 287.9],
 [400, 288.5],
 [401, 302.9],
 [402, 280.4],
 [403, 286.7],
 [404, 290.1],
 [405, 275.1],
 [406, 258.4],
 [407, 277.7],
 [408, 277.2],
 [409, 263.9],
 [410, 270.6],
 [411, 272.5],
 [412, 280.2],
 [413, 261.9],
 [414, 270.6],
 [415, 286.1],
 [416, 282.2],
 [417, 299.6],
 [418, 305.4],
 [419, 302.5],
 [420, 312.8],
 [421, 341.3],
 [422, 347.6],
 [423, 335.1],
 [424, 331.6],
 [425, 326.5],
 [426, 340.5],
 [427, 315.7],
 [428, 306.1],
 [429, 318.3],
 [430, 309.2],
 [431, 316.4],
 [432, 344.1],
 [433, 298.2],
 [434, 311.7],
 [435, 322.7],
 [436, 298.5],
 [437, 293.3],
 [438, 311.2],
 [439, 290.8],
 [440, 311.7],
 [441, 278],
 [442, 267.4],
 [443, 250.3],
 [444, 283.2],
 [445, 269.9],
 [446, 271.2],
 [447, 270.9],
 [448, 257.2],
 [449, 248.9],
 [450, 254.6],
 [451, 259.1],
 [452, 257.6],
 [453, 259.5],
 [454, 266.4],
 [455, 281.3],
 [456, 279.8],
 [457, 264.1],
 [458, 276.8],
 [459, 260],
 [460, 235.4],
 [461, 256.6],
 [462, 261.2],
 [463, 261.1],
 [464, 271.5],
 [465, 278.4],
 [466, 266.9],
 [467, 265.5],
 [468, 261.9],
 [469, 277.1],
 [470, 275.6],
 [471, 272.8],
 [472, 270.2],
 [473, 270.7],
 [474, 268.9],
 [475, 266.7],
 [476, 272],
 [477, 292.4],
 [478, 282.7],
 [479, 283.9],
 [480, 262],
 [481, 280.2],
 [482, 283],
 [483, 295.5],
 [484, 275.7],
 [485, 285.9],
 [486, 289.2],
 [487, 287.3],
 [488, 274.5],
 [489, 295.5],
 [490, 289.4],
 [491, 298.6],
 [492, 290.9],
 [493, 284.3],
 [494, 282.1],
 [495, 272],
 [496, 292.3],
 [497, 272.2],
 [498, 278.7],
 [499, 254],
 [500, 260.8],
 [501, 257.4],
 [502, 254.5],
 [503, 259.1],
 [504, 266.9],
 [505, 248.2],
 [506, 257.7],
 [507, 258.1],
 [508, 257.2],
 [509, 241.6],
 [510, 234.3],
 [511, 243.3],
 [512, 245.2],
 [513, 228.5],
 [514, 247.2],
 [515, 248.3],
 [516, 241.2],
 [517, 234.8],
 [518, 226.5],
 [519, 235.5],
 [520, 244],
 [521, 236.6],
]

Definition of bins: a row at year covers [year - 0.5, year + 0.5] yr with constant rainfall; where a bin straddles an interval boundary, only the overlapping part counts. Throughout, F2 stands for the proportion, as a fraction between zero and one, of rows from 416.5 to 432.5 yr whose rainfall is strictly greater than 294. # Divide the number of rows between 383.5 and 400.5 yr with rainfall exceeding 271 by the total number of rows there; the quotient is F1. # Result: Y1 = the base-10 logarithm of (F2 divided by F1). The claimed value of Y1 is 0.2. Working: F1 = 0.71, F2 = 1.00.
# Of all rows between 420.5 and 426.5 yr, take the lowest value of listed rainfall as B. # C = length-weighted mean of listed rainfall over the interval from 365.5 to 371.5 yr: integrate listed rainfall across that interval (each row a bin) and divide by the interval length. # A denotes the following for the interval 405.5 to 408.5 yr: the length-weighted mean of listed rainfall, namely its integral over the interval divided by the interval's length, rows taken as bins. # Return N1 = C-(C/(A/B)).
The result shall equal -72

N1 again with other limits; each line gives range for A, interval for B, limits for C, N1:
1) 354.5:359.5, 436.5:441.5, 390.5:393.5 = 15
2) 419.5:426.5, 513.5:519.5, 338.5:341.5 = 96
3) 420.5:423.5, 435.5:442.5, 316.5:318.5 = 53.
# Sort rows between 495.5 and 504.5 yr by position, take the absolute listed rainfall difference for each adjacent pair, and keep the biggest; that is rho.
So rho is 25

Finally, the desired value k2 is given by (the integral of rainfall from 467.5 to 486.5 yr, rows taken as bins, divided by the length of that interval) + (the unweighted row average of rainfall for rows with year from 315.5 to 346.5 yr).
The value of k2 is 561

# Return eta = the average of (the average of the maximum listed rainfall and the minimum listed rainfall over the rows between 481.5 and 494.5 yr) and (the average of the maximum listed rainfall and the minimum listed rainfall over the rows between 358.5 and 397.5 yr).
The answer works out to 299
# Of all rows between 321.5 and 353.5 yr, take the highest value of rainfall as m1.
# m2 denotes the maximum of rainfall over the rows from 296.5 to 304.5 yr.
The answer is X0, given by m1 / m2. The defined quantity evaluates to 1.17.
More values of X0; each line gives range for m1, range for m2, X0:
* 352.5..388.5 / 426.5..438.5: 1.10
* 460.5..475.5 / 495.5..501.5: 0.95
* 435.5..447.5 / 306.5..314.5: 1.25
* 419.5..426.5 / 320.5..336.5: 1.06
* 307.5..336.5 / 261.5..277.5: 1.01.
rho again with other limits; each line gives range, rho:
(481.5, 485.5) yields 20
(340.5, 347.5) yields 22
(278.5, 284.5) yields 14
